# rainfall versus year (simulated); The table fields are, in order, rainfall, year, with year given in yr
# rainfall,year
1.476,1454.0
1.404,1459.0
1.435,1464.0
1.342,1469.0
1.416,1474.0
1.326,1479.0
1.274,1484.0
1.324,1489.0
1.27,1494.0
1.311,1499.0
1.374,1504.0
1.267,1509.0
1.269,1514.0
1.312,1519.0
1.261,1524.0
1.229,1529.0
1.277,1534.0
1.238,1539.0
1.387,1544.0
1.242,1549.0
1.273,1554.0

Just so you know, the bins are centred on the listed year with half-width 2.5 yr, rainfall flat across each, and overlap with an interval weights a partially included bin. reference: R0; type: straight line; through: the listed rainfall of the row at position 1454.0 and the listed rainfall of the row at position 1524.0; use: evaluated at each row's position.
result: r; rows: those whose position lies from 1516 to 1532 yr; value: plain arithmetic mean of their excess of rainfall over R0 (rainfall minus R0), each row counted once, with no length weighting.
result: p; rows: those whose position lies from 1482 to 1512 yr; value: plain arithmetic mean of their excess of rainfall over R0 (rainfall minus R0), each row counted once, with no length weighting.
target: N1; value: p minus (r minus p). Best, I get -0.09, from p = -0.042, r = 0.006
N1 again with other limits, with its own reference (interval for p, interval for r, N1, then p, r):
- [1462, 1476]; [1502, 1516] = -0.06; -0.032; -0.004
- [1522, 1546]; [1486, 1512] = 0.12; 0.048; -0.029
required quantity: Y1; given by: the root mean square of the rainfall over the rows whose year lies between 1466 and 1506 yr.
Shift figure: 1.33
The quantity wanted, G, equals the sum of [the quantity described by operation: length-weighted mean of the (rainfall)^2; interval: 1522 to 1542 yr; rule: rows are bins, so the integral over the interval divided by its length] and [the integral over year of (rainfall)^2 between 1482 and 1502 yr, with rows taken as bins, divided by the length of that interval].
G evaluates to 3.26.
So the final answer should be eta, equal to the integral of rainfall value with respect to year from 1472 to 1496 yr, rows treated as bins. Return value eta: 32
